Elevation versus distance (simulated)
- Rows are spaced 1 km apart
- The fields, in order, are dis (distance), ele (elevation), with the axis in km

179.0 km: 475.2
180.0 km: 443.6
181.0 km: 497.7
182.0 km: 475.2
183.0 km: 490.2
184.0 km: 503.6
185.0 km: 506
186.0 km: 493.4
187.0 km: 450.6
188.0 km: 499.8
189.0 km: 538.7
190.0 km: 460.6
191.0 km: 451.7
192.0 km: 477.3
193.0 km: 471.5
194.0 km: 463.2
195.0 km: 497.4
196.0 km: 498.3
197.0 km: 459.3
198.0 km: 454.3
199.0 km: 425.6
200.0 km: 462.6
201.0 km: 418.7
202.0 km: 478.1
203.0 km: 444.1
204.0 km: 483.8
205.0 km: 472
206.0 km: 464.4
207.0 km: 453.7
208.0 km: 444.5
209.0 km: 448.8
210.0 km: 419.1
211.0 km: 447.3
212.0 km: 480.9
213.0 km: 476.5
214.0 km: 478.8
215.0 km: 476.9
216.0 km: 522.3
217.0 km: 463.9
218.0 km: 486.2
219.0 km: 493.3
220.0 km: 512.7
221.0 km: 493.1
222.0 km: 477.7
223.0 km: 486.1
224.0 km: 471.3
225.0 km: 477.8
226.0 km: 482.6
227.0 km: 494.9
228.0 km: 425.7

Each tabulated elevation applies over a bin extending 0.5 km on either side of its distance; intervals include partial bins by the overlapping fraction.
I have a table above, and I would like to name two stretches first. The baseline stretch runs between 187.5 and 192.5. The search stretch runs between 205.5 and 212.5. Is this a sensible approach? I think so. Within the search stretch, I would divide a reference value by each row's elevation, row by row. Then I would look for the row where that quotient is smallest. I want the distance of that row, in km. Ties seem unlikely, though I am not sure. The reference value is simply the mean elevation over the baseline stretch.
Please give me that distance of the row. 212.0 km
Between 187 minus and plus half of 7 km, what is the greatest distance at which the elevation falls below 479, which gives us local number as 190.0 km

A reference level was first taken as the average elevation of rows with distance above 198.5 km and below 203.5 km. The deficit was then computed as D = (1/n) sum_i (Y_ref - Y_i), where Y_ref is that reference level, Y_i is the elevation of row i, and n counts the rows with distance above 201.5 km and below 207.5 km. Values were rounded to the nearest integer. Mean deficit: -20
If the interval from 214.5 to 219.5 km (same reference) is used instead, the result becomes -43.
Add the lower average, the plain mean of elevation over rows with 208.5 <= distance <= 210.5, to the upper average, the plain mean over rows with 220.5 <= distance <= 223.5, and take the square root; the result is 30.3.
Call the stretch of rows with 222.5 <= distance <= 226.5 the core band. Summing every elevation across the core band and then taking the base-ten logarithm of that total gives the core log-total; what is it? 3.28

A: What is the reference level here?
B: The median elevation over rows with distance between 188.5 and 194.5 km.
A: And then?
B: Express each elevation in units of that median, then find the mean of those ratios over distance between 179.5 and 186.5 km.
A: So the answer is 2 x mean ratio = 2.08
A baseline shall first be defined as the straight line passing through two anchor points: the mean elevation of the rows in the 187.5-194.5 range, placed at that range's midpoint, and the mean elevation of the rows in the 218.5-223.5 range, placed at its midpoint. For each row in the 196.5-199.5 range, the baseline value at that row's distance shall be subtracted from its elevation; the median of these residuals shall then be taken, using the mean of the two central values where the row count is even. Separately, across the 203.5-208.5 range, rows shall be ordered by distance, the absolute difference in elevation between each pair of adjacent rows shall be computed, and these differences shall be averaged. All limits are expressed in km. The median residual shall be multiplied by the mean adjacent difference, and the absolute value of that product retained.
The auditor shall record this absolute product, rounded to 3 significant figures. 284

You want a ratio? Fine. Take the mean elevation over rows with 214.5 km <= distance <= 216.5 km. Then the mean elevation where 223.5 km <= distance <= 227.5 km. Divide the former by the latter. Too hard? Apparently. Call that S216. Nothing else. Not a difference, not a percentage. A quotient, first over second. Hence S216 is 1.04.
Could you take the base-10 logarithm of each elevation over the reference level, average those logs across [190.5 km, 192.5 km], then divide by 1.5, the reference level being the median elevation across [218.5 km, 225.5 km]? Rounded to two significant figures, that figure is -0.013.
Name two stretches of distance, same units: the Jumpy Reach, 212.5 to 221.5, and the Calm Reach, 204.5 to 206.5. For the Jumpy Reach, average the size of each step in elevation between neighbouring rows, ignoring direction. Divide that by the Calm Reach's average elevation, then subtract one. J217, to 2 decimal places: -0.95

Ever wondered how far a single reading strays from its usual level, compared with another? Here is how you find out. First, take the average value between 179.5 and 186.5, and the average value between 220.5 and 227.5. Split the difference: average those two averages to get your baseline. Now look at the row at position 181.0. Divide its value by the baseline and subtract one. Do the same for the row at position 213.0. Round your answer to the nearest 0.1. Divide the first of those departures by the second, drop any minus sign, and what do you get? 1.4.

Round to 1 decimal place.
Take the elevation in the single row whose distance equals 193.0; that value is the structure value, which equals 471.5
